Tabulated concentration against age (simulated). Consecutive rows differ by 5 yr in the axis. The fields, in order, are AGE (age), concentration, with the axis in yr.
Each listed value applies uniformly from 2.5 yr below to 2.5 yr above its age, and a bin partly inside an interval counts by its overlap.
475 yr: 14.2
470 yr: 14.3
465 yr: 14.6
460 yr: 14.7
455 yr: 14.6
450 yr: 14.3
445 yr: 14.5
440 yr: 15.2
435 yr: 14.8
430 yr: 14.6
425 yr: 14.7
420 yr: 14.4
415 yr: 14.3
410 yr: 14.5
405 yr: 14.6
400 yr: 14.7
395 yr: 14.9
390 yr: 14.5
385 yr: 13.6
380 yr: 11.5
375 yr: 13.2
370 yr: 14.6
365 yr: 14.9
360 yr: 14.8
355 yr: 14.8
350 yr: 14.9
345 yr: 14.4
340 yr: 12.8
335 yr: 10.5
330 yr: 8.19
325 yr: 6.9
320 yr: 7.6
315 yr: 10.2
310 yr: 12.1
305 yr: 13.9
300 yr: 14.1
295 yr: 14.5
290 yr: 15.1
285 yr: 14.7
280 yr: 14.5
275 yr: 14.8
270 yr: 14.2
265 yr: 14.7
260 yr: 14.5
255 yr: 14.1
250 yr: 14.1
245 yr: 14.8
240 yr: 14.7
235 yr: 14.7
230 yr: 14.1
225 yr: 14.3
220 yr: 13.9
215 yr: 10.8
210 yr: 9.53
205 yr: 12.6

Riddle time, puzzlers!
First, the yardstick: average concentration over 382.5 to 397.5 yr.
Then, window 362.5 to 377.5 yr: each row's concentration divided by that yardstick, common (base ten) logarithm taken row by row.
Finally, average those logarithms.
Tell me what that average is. -0.004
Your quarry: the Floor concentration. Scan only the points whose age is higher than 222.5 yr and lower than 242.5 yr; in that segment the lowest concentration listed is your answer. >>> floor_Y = 14.1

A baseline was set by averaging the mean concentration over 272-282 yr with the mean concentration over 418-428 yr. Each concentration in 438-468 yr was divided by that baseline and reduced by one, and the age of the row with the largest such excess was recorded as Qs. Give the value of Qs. 440 yr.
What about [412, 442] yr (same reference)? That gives 440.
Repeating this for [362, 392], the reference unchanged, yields 365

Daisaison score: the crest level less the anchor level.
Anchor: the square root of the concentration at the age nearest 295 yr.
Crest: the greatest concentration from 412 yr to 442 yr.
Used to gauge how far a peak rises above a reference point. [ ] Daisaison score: 11.4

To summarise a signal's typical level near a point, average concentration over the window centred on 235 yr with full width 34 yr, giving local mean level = 14.4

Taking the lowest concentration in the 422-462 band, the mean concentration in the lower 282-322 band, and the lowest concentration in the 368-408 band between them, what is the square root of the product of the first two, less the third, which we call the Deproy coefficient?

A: 2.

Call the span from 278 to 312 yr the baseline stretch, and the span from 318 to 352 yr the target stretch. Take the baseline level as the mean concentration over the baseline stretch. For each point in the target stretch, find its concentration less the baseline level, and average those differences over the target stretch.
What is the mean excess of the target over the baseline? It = -3.4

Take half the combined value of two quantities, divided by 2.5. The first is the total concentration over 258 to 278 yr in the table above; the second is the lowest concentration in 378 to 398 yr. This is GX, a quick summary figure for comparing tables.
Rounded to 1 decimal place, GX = 13.9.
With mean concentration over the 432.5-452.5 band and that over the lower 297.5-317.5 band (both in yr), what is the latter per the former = 0.86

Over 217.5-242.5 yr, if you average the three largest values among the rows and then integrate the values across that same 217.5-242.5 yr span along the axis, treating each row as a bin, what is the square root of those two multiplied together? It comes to 72.3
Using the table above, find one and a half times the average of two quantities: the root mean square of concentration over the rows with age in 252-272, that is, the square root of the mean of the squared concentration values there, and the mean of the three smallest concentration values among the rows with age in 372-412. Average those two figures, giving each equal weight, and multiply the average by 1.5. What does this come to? 20.4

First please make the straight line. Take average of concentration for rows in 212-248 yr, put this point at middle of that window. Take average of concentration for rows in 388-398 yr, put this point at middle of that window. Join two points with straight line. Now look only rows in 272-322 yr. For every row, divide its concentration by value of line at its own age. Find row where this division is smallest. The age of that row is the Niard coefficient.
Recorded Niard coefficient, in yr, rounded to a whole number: 320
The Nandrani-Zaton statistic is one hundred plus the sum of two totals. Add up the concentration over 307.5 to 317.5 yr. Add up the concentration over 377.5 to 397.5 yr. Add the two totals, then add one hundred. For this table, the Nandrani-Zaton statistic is 177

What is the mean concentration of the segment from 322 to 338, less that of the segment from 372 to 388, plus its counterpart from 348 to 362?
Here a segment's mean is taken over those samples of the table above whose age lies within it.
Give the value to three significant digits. 10.6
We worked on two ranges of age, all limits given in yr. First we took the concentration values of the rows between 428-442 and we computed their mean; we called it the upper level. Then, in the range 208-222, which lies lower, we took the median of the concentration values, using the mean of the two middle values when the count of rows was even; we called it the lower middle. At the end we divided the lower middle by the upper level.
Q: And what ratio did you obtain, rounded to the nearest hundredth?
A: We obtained 0.73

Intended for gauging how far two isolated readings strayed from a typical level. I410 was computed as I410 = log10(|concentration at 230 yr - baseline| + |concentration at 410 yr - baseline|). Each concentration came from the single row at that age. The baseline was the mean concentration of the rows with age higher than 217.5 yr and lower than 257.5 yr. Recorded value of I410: -0.4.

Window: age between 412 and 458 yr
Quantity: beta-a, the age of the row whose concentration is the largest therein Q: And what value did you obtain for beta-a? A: 440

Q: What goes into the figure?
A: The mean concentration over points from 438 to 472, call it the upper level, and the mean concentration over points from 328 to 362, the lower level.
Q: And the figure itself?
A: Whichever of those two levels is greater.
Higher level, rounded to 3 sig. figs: 14.6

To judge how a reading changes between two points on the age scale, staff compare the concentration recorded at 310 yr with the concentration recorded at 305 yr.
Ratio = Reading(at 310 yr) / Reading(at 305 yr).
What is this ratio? 0.87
